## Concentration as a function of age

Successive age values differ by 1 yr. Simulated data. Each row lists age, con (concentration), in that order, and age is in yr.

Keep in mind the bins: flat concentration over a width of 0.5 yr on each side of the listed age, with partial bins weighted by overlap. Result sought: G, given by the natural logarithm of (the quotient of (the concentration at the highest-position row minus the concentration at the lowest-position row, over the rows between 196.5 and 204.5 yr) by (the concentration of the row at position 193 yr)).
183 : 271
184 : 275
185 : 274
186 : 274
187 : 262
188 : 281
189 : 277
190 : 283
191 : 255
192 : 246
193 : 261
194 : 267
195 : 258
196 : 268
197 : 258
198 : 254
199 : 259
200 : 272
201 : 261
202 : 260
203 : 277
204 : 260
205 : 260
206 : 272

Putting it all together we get -4.9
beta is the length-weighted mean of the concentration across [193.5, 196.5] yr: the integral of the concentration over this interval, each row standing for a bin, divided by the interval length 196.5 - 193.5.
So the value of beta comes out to 264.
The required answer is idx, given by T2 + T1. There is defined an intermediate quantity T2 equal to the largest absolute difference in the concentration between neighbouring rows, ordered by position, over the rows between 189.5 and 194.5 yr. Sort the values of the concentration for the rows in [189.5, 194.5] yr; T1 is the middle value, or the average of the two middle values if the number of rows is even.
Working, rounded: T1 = 261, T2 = 28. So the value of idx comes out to 289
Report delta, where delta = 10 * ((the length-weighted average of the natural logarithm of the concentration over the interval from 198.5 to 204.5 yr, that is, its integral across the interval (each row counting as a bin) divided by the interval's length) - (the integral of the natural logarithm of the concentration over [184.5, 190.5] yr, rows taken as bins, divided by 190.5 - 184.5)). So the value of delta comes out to -0.38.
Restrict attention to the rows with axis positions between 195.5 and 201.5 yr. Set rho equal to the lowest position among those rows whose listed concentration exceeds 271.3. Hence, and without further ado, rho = 200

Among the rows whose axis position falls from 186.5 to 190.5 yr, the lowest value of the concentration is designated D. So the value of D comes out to 262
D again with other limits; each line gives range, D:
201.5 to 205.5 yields 260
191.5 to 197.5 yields 246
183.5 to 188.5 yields 262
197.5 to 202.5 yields 254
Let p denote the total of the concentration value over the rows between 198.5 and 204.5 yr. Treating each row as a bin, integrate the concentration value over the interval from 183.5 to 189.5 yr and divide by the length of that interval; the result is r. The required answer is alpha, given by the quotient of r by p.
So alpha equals 0.172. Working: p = 1589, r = 274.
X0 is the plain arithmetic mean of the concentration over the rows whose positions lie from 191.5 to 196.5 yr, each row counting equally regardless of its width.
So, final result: 260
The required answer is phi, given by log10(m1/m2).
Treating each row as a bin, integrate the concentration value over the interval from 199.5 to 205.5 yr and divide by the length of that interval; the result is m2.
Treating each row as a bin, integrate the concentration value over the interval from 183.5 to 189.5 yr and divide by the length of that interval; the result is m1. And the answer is 0.014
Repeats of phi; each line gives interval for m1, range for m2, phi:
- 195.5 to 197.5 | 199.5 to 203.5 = -0.007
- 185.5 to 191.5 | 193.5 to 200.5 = 0.016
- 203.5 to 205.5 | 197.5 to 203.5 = -0.006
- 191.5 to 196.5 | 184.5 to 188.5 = -0.021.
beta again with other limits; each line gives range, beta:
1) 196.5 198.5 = 256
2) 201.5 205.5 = 264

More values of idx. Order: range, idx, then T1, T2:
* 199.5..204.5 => 278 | 261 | 17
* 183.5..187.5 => 286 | 274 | 12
